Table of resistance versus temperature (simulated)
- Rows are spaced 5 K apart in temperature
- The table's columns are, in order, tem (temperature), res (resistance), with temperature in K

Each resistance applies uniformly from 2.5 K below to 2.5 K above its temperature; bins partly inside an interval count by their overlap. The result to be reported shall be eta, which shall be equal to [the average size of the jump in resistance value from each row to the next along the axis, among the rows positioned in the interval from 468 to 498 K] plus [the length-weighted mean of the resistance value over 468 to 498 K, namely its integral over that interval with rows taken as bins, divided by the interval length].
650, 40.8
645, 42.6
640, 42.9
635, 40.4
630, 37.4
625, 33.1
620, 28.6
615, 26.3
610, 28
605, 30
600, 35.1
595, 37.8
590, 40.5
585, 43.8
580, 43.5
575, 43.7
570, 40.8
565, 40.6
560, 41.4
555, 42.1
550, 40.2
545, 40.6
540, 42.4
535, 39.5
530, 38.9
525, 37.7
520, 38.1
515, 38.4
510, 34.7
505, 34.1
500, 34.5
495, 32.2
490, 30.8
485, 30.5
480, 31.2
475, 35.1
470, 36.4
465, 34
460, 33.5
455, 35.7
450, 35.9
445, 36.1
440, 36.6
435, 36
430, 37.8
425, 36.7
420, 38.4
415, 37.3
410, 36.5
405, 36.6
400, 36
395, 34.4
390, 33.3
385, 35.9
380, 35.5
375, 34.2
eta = 34.2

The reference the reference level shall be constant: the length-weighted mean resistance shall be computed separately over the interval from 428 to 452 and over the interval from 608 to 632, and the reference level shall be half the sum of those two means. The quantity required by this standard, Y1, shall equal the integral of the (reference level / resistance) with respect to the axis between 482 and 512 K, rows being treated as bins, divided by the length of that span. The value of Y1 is 1.03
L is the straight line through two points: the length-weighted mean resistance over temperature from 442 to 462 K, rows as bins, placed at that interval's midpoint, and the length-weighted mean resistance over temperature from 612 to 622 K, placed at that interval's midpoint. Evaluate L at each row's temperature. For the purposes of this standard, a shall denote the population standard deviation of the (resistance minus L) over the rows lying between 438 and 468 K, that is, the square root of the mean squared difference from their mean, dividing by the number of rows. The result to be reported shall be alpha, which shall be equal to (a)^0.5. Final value 0.89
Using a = 0.8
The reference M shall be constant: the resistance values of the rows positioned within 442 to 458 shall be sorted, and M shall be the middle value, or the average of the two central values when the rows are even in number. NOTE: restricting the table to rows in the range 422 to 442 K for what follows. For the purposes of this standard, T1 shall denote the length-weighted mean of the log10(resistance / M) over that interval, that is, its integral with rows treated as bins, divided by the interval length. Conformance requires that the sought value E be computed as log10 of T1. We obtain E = -1.96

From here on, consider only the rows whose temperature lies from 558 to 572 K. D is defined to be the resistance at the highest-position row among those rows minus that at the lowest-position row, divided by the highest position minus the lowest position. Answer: -0.06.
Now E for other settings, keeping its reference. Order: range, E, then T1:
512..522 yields -1.59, 0.026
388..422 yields -2.76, 0.002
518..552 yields -1.37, 0.043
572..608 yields -1.48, 0.033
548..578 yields -1.20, 0.063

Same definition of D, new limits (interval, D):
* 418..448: -0.09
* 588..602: -0.54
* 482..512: 0.17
